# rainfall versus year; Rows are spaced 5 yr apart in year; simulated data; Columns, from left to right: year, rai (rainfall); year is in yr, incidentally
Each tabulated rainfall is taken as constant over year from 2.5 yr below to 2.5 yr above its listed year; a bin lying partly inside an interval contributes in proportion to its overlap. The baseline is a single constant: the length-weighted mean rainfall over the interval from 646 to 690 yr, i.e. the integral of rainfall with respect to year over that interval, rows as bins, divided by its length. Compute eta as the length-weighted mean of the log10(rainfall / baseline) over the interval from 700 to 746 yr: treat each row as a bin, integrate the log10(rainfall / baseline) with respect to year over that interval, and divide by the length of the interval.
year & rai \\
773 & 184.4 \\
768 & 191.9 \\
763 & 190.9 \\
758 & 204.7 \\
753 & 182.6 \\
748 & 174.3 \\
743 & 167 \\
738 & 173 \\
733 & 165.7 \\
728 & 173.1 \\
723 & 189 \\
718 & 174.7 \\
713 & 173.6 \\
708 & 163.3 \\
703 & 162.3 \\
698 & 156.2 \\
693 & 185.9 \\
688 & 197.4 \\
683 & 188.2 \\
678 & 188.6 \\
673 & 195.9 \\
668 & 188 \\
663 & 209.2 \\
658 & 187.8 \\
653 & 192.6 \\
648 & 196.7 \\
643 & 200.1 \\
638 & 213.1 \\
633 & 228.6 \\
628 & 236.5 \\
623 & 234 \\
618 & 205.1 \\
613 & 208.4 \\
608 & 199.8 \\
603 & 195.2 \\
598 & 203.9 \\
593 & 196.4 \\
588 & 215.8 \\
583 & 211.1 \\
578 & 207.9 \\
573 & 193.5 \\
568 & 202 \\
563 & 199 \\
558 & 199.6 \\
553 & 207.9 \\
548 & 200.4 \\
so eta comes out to -0.054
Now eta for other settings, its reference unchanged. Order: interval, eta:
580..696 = 0.020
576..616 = 0.024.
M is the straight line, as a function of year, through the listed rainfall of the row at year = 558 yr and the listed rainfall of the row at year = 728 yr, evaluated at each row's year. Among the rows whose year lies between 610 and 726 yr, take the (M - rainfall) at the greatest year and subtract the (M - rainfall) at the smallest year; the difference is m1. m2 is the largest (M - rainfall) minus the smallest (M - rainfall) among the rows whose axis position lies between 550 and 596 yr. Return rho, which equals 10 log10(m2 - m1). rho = 13.5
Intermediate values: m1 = 2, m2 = 25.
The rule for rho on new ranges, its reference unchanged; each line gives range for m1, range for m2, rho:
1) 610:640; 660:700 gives 17.5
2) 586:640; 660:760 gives 18.0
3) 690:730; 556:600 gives 12.4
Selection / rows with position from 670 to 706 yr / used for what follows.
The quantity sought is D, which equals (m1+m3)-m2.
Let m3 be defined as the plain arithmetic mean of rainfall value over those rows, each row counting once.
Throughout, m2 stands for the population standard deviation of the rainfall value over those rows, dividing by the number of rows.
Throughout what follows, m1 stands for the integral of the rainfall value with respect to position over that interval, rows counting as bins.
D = 6715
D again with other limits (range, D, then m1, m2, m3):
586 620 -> 7109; 6913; 6.7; 204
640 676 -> 7241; 7052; 6.9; 196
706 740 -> 6059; 5894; 7.6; 173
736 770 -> 6411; 6240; 12.2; 183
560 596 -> 7526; 7330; 7.6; 204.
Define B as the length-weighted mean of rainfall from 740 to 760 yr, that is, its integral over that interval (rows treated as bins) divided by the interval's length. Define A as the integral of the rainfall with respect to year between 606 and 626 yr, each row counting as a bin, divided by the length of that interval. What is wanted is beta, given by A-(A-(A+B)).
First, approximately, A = 213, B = 181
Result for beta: 394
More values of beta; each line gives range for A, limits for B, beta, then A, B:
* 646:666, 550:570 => 398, 196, 202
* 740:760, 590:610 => 381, 181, 199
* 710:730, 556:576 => 376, 177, 199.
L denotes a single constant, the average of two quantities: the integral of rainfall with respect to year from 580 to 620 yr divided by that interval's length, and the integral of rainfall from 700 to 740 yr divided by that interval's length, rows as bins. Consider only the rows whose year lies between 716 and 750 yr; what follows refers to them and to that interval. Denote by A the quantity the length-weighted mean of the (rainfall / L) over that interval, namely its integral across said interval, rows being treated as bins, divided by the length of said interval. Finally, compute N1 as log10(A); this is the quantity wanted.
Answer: -0.03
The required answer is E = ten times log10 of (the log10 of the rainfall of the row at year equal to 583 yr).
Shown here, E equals 3.66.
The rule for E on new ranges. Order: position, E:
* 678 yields 3.57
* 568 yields 3.63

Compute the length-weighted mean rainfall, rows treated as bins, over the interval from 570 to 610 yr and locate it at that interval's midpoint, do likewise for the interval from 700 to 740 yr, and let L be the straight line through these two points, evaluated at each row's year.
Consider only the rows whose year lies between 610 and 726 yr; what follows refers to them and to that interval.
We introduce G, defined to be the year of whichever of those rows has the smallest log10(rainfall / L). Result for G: 698 yr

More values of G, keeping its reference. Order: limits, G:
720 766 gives 733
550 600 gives 573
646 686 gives 658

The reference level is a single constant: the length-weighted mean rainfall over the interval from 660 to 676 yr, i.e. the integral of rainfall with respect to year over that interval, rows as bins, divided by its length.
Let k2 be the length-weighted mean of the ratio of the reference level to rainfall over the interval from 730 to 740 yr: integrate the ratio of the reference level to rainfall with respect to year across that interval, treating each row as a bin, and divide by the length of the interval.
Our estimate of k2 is 1.16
